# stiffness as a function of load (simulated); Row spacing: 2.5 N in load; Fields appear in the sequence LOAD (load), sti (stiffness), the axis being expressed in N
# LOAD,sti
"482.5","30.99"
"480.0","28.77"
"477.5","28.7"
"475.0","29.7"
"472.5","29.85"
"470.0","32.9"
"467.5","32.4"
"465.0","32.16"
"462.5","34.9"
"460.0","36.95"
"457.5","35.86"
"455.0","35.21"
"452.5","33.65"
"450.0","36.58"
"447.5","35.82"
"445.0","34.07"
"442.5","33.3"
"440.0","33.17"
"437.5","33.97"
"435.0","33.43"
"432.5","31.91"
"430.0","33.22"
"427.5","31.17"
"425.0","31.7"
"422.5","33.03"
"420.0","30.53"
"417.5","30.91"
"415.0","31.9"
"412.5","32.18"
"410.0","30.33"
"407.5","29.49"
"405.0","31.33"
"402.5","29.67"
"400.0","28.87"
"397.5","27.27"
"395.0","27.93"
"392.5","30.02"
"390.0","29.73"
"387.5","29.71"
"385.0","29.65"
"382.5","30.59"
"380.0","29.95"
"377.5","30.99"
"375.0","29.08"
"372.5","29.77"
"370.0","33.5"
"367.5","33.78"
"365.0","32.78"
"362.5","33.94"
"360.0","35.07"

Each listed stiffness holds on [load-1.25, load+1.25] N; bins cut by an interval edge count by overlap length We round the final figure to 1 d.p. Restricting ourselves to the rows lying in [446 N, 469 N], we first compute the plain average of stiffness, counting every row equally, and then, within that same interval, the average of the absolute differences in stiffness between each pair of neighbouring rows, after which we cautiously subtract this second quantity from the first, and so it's 33.3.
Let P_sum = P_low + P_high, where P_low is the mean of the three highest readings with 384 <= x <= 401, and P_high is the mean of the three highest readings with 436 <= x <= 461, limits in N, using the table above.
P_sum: 66.3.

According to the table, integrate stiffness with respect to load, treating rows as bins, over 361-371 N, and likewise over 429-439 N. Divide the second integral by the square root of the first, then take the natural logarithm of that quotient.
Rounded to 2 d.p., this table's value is 2.90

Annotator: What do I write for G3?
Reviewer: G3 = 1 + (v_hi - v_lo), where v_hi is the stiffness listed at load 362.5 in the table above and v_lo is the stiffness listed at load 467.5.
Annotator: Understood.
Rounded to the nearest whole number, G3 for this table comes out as 3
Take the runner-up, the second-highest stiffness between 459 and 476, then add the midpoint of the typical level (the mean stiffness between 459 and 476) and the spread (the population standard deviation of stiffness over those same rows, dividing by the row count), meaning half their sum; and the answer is 52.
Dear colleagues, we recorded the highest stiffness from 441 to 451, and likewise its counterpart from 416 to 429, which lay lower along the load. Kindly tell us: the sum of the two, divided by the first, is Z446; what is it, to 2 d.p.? 1.90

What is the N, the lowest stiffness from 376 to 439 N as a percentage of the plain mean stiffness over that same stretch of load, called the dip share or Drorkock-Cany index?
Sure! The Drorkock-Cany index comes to 88.6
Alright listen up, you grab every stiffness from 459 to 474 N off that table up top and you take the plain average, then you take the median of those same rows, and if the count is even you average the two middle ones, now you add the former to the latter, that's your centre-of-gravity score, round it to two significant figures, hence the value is 66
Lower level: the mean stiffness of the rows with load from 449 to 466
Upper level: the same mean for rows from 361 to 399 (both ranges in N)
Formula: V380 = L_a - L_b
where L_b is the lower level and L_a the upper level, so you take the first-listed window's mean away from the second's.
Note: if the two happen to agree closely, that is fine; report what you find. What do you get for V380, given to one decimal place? -4.5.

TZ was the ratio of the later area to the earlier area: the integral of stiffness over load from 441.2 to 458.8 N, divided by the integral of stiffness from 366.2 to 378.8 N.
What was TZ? 1.6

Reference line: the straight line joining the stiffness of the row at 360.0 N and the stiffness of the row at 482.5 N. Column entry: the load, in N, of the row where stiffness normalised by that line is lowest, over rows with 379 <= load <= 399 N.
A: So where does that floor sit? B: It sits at 397.5 N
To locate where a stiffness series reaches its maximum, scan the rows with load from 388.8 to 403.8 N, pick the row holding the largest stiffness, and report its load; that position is 392.5 N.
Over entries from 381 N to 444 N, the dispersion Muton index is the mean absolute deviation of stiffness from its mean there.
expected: 1.5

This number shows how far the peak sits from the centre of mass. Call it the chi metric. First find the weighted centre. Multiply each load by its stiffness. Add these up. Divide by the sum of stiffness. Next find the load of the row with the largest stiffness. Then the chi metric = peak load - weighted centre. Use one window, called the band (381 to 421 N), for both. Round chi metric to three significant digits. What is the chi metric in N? 11.0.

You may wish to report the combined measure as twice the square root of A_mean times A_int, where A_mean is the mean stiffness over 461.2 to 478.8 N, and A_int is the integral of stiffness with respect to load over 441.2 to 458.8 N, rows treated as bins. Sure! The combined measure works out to 278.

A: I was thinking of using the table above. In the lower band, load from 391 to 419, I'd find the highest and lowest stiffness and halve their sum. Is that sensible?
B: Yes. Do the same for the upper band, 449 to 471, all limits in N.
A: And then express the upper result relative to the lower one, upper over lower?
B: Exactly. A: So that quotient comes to 1.16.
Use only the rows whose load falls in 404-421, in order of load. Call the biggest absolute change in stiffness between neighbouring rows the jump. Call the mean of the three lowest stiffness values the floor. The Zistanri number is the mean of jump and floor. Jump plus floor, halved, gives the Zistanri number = 16.0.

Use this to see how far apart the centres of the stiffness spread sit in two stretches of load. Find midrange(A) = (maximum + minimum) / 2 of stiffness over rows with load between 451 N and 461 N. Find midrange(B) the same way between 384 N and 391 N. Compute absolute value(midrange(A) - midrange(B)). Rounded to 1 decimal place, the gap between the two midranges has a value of 5.6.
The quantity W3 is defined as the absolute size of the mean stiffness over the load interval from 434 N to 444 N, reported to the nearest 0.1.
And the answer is 33.5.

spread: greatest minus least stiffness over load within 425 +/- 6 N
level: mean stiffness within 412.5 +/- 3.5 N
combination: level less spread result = 28.8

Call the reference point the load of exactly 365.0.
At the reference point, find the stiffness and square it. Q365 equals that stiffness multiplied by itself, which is 1075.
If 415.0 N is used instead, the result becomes 1018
